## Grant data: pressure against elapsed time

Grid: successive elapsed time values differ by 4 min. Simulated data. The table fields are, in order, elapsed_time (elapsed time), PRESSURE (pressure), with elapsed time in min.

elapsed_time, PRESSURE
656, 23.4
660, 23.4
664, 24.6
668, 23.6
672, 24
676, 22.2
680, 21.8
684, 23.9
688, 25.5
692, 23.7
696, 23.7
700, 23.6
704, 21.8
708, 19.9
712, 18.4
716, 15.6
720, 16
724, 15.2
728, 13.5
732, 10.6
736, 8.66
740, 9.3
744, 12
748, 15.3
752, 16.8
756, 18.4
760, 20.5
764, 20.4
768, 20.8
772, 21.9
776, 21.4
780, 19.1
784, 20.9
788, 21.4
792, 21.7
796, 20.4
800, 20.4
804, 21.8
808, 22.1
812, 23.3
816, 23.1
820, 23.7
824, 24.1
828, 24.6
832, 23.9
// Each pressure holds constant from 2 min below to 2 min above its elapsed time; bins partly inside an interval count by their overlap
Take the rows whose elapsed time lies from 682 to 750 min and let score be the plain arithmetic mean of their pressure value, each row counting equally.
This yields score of 17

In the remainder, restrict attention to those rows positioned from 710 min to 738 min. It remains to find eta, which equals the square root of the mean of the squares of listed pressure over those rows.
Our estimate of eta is 14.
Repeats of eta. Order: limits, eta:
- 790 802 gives 21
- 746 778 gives 20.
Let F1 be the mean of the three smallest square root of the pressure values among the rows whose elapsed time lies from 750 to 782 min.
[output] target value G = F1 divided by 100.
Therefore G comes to 0.0425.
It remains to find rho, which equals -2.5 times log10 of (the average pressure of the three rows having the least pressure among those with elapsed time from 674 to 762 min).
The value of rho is -2.45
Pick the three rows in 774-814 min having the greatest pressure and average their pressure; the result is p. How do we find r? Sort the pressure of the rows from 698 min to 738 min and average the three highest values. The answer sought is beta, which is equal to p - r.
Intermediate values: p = 22.4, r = 21.8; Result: 1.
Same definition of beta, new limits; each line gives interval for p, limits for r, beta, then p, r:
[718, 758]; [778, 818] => -6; 17.1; 22.8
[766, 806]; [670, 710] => -3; 21.8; 24.5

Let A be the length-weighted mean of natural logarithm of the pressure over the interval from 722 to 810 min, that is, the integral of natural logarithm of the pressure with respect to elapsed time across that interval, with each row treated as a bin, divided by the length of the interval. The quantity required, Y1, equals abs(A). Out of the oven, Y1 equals 2.8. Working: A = 2.8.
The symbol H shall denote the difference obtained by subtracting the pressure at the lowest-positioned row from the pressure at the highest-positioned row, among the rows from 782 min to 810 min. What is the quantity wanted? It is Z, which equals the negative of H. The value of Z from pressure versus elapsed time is -1.2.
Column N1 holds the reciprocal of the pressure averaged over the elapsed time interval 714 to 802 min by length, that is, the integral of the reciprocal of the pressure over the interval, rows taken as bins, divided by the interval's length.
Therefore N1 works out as 0.063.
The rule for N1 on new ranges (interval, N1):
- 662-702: 0.042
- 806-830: 0.043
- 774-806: 0.048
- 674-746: 0.062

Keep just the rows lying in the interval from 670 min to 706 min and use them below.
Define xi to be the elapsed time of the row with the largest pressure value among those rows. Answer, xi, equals 688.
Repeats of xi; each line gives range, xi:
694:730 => 696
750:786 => 772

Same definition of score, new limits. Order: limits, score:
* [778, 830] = 22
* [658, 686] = 23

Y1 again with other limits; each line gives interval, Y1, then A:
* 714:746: 2.5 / 2.5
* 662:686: 3.1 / 3.1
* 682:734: 2.9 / 2.9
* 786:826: 3.1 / 3.1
